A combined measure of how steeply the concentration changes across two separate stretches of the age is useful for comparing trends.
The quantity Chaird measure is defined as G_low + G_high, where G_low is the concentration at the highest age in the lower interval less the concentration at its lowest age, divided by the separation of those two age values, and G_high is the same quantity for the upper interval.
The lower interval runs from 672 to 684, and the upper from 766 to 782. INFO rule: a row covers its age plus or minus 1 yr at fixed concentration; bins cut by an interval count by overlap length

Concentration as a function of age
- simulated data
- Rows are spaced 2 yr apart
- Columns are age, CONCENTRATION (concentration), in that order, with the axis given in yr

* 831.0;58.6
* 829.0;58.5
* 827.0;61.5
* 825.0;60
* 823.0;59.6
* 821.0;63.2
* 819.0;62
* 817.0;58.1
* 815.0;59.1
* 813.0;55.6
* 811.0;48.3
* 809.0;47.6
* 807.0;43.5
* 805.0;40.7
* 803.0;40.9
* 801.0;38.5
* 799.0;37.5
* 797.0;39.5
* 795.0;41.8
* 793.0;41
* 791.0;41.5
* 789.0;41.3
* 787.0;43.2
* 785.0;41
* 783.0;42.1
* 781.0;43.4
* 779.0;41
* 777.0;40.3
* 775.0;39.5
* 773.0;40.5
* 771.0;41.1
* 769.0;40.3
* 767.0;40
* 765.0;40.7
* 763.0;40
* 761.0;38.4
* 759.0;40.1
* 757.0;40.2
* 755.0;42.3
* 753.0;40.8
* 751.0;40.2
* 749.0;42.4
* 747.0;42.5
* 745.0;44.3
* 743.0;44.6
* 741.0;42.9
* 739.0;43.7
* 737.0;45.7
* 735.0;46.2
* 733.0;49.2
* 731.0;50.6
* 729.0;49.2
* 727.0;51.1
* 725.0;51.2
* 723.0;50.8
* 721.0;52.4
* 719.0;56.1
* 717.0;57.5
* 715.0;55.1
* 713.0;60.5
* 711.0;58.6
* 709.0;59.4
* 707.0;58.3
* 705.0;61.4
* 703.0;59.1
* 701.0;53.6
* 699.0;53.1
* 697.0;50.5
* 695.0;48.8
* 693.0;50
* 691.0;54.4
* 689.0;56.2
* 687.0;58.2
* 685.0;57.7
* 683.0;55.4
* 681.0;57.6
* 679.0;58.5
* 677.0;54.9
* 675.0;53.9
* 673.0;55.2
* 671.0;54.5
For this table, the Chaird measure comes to 0.3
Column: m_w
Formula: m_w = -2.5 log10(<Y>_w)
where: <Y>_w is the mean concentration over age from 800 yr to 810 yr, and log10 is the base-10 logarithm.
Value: -4.1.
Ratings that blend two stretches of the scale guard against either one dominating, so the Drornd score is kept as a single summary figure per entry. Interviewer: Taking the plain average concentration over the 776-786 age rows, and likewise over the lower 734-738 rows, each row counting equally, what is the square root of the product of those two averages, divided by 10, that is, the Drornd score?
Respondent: 4.4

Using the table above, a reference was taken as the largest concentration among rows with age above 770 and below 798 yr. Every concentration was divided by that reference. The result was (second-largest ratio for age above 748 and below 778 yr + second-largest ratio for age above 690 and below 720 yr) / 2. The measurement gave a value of 1.18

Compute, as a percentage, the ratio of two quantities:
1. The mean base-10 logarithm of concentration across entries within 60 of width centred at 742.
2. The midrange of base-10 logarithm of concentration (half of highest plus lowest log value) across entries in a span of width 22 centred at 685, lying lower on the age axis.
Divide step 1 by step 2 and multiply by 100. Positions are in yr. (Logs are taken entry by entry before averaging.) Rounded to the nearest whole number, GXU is 96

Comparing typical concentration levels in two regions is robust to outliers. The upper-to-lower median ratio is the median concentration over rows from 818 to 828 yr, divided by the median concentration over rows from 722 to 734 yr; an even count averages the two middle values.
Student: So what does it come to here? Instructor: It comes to 1.2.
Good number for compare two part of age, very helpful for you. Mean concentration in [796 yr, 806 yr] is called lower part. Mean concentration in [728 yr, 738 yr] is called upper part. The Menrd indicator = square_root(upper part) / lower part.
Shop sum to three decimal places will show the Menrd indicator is 0.176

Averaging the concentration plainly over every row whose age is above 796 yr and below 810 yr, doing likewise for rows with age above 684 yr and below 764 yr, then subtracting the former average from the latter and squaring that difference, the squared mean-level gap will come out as 77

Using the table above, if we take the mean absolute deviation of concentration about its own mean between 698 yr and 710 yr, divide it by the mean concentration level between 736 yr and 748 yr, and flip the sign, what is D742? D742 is -0.063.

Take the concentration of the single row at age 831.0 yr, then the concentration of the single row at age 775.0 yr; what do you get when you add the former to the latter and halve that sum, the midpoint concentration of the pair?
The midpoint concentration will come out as 49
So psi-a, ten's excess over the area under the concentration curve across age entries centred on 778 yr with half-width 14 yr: -1142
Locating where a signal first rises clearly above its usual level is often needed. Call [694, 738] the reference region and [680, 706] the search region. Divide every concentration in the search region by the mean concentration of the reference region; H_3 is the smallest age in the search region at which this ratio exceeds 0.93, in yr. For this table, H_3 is 681.0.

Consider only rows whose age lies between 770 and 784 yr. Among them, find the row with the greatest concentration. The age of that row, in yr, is 781.0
